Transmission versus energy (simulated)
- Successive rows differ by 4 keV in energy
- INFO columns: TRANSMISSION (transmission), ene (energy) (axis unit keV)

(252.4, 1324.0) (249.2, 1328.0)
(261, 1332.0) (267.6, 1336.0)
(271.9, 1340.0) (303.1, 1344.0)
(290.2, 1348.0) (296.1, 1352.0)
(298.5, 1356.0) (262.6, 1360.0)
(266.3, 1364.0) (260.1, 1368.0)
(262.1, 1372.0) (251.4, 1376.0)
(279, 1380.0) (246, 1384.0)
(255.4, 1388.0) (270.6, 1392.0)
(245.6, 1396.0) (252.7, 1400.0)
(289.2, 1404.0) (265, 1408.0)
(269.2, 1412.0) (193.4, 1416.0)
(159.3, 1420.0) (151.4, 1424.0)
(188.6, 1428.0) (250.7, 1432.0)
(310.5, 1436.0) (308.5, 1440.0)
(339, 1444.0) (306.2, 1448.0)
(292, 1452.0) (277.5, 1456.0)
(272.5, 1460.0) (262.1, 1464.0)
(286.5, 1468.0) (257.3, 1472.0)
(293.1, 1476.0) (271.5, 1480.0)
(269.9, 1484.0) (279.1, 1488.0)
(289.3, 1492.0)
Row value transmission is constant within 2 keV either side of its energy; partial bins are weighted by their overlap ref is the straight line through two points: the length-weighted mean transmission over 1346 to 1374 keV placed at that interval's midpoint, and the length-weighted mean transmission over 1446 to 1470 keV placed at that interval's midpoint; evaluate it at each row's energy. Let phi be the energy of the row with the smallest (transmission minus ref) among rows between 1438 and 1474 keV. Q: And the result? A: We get 1472.0 keV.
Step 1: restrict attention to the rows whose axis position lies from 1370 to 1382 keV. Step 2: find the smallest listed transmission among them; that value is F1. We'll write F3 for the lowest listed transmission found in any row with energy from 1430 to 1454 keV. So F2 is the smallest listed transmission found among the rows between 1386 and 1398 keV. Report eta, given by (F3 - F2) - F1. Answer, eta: -246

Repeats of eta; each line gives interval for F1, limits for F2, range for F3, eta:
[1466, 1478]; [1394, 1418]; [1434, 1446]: -142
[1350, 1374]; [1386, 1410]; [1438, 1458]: -228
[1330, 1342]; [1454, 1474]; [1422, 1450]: -367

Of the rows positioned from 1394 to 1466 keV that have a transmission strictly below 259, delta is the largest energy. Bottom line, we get 1432.0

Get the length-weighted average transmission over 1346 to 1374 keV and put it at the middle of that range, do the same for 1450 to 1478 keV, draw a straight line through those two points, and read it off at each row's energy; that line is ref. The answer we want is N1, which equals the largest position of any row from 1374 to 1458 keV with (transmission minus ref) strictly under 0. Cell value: 1432.0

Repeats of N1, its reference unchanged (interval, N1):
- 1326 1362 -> 1360.0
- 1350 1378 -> 1376.0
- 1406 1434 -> 1432.0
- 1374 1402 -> 1400.0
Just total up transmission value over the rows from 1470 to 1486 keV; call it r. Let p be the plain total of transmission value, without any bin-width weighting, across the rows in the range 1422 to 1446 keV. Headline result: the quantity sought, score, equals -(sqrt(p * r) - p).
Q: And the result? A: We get 248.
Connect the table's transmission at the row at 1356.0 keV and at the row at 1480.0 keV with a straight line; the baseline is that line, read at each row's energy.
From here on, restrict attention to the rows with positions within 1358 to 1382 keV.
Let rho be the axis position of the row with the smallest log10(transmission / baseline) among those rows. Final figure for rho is 1376.0 keV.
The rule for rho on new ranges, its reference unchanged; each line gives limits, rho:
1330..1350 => 1332.0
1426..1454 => 1428.0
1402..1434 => 1424.0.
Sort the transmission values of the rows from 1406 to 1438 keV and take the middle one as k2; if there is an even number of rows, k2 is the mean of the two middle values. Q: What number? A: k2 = 222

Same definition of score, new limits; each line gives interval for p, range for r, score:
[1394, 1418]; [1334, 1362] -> -221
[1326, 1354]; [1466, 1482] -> 473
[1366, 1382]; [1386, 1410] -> -236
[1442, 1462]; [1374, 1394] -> 95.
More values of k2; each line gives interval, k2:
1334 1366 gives 281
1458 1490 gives 272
